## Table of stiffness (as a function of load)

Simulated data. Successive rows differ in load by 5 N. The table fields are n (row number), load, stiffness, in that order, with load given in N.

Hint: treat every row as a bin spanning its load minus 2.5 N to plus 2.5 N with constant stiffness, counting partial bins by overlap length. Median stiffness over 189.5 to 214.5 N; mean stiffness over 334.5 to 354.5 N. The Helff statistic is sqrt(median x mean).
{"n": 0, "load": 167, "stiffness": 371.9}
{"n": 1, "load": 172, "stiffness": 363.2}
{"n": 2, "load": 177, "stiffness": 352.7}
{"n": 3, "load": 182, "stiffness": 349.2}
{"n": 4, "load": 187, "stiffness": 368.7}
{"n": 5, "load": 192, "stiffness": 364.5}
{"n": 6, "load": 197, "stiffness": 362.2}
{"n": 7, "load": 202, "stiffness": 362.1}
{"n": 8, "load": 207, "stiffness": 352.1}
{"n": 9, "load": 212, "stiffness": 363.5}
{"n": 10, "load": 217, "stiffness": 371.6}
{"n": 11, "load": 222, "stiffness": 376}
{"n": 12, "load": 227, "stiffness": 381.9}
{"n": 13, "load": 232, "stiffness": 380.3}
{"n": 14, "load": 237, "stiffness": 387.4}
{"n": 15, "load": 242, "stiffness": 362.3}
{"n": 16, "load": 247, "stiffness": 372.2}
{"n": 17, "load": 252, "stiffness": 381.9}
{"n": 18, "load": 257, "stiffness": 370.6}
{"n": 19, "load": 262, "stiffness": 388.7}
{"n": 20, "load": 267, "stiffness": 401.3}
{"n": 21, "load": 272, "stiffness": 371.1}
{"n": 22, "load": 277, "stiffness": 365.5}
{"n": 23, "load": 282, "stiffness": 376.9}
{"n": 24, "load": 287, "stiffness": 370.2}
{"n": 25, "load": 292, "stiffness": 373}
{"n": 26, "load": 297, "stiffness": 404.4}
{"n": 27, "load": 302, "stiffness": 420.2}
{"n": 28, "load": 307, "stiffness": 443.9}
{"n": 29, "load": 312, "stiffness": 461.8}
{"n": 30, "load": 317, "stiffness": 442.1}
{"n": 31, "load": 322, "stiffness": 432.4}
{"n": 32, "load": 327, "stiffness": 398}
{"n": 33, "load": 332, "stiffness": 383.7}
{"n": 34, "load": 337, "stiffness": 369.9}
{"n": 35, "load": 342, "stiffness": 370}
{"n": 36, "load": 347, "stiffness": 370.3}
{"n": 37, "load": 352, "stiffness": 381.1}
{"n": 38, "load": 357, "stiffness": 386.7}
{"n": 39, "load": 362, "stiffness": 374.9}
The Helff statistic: 367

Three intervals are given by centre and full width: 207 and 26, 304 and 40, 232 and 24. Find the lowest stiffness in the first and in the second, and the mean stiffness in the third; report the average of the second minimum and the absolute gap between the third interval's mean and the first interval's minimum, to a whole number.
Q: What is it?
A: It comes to 198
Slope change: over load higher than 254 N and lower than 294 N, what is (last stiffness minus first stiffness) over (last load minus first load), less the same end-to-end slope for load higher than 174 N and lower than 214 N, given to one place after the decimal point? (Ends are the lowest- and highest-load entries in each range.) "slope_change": -0.2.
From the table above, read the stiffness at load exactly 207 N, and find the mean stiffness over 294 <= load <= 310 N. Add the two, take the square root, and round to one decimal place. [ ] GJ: 27.8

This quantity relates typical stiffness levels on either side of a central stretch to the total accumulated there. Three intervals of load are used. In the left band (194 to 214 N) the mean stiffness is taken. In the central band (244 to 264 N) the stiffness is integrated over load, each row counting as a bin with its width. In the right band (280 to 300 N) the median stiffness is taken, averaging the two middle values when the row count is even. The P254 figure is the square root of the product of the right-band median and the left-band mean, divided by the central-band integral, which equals 0.0486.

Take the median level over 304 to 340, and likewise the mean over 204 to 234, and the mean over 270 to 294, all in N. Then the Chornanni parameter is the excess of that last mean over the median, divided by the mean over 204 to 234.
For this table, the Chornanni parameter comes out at -0.16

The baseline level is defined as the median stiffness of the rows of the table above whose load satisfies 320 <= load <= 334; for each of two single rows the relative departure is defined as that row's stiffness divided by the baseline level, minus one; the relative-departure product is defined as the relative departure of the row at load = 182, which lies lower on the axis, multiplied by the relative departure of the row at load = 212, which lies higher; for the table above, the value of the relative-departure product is 0.011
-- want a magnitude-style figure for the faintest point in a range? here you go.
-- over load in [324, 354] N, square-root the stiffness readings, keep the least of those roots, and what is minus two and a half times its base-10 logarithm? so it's -3.21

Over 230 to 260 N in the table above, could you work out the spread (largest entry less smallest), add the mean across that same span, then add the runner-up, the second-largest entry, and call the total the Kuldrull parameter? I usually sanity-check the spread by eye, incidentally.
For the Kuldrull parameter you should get 783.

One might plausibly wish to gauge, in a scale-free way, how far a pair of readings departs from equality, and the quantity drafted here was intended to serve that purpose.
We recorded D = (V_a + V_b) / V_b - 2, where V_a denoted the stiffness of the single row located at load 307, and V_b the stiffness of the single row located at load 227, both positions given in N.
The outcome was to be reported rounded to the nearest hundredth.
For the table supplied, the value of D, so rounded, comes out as 0.16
